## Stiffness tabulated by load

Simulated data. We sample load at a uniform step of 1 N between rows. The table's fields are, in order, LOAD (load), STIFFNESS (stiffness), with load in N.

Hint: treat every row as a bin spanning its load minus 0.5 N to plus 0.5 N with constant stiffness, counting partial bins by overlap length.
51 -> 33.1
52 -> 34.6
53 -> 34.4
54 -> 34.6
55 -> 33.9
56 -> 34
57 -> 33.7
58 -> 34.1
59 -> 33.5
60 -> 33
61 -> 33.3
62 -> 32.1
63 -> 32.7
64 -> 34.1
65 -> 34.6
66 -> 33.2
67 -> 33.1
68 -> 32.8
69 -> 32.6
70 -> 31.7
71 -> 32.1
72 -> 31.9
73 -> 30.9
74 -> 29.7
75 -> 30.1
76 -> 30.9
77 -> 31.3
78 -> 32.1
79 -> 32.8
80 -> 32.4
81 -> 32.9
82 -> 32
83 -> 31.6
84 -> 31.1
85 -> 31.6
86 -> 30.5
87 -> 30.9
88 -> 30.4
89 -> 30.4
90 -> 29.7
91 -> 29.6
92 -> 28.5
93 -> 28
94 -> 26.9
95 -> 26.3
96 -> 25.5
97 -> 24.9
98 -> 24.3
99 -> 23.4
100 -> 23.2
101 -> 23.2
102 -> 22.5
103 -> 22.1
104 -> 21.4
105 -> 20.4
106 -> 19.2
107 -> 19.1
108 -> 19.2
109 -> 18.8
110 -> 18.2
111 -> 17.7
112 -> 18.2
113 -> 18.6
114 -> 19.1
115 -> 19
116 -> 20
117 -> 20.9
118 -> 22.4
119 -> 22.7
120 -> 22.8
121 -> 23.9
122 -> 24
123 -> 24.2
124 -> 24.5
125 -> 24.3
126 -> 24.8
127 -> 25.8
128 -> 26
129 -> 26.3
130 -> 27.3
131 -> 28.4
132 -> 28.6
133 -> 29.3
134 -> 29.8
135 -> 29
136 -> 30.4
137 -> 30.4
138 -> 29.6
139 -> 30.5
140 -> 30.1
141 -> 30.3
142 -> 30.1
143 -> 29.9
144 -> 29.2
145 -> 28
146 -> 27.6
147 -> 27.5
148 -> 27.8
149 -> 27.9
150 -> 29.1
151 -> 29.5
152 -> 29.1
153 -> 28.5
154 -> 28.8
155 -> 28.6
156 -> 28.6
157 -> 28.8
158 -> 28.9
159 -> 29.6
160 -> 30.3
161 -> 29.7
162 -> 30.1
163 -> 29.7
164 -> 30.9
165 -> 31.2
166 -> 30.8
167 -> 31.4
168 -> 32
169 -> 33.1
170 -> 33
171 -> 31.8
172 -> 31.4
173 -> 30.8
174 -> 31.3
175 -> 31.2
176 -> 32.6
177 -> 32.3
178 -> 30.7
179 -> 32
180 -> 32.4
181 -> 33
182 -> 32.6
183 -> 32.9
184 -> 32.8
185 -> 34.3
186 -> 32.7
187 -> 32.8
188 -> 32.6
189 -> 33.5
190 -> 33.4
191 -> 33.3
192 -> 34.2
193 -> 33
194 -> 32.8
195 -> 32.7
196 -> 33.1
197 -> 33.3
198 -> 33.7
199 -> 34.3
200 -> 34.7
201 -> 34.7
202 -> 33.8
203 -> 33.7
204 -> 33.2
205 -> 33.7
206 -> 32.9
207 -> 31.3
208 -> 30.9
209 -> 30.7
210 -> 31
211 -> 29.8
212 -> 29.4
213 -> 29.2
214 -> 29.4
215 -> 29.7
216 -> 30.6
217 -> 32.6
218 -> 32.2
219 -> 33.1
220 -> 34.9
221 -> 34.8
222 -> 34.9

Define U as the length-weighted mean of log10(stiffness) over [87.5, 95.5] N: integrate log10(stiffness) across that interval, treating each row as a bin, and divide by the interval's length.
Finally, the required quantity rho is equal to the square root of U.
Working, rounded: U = 1.458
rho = 1.21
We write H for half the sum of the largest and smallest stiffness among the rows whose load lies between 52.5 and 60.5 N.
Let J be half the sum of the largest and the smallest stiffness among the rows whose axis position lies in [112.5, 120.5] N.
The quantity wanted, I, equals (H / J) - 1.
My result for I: 0.63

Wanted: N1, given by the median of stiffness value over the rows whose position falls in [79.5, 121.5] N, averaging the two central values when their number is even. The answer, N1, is 23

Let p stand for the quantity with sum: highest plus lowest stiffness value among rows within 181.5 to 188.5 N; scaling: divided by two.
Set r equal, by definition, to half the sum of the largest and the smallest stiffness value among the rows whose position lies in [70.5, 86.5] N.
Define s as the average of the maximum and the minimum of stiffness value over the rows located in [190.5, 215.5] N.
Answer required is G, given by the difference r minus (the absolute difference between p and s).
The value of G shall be 30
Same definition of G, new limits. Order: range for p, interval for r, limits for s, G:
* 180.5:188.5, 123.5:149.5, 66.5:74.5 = 25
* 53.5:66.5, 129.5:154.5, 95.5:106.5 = 18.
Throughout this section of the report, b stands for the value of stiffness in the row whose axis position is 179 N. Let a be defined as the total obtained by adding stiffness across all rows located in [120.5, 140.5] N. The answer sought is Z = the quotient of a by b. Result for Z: 17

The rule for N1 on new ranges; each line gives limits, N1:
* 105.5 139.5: 24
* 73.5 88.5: 31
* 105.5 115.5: 19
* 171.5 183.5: 32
